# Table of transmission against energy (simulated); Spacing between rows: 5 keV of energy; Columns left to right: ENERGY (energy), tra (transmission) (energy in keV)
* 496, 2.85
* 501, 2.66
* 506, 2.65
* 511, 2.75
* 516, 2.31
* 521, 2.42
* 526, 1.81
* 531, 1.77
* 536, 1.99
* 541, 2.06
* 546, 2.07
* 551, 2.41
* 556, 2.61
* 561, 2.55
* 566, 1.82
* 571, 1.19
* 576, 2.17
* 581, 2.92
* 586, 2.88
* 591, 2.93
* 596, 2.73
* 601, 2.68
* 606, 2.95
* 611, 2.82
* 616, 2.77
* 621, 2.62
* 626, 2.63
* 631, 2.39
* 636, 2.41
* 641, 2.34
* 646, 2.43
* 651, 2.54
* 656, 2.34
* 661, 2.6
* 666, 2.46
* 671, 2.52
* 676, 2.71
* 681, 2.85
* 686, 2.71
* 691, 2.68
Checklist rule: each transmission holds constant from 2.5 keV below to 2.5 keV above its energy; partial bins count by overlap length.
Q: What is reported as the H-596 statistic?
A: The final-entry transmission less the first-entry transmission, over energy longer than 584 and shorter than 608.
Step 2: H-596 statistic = 0.1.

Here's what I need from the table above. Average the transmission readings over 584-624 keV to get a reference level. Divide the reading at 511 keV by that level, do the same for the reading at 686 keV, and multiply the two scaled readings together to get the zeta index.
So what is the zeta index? 0.95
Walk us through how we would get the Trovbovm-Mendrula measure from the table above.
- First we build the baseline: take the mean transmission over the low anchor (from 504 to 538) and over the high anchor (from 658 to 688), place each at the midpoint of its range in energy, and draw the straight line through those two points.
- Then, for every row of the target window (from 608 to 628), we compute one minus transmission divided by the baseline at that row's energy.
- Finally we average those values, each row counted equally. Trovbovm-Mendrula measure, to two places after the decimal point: -0.09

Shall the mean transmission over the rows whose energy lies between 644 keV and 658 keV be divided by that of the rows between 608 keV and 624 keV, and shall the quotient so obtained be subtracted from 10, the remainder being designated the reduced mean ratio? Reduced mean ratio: 9.11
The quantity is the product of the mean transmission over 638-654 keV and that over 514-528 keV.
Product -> 5.3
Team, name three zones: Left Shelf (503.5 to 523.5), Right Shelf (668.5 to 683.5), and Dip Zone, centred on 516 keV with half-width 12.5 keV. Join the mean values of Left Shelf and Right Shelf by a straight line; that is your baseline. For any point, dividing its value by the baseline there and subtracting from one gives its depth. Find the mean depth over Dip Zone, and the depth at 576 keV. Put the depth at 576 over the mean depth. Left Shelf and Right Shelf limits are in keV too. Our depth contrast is 3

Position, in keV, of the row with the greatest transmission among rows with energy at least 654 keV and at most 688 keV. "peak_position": 681 keV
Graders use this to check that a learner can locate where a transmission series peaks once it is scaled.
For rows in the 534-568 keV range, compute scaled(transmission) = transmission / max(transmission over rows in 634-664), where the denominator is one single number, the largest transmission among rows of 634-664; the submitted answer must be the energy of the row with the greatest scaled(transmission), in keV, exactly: 556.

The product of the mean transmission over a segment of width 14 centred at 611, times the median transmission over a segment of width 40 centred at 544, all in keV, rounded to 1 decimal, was 5.9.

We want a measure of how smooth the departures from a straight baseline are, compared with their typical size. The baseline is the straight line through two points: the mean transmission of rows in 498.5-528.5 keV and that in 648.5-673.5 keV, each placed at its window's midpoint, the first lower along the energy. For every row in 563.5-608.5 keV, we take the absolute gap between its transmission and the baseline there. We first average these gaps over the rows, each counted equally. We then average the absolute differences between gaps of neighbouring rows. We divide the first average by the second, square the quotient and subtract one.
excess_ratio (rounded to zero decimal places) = 2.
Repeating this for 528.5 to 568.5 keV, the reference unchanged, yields 2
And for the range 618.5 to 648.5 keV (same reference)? 4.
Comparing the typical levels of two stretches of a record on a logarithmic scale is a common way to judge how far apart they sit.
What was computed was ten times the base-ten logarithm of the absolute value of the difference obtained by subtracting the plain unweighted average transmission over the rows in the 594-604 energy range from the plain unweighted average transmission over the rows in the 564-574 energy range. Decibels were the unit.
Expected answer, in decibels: 1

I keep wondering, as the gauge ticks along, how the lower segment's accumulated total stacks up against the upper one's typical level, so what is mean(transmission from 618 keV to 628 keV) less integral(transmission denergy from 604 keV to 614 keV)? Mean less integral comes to -26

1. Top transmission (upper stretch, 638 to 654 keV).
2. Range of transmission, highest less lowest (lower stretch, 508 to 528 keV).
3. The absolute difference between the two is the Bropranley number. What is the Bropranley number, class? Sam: 1.6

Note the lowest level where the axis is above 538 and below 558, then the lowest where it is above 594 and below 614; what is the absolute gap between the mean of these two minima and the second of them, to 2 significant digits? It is 0.31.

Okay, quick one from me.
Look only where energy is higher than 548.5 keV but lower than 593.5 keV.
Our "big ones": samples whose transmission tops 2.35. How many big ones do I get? 6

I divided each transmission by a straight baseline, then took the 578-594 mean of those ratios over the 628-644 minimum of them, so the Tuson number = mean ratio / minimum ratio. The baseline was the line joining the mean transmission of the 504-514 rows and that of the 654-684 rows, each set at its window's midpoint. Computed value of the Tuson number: 1.2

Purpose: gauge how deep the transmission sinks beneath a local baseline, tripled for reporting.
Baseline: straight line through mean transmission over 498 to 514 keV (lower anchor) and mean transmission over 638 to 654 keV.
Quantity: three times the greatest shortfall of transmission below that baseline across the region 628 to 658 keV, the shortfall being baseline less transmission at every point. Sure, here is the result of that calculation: 0.3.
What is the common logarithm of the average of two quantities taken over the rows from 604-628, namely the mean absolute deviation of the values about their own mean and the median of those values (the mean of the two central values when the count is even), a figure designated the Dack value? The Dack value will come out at 0.158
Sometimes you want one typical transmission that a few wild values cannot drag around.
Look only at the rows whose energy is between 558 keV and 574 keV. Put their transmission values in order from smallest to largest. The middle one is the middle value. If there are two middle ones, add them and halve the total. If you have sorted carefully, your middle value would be 1.8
